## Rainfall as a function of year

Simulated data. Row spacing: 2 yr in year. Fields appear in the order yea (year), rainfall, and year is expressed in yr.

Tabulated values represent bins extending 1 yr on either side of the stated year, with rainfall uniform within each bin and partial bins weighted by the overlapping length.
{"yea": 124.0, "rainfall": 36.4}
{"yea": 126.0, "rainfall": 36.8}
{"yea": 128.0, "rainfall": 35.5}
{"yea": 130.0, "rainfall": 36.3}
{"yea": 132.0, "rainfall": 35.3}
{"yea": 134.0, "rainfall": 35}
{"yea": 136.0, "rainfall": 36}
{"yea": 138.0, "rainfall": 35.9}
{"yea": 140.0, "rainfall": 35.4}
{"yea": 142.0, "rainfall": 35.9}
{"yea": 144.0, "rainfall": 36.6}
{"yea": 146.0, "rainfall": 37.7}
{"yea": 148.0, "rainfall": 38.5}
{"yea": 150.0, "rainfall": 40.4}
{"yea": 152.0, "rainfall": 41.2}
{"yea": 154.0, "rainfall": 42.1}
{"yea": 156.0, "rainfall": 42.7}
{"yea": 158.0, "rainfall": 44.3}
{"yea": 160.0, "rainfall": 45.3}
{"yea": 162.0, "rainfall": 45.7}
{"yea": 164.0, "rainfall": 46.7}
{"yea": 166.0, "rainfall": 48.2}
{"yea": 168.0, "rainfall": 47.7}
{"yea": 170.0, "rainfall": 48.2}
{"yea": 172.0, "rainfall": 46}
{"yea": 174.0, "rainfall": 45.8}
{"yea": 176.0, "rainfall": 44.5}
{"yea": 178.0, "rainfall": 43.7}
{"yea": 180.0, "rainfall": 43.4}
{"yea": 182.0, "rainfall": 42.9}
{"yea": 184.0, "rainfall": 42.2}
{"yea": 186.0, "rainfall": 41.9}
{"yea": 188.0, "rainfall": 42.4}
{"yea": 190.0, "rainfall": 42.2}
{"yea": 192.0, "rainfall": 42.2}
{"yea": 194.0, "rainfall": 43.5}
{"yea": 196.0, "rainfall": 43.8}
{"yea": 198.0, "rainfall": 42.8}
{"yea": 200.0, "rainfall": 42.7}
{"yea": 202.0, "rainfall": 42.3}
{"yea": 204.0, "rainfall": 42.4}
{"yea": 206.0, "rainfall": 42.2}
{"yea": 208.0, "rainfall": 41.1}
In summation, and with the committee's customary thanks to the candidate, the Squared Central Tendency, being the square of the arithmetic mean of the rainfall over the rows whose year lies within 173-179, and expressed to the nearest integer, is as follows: 1995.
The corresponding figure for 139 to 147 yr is 1325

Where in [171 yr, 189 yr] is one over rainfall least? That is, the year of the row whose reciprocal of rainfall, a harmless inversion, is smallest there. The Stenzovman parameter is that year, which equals 172.0 yr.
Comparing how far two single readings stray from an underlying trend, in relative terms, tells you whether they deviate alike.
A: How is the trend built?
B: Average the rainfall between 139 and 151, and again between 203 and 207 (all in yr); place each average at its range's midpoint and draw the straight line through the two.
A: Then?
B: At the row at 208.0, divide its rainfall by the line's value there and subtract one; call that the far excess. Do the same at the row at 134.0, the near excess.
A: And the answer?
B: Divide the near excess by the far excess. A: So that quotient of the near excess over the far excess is 1.2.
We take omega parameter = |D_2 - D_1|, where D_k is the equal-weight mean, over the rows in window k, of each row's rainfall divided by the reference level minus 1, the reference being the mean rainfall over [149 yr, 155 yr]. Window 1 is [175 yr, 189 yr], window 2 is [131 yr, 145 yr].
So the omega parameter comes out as 0.18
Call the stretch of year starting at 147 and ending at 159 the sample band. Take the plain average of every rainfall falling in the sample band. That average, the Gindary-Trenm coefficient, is 41.5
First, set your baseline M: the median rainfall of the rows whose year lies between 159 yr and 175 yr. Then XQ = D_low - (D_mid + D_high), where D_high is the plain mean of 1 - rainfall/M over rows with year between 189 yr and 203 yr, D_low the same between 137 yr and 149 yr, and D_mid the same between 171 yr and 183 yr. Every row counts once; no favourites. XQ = 0.090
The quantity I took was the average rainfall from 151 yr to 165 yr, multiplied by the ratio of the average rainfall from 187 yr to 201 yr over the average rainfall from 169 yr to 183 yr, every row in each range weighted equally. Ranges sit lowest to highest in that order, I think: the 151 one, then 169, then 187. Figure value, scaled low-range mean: 41.9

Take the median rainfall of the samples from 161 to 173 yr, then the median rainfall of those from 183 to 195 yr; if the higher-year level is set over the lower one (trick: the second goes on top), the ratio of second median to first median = 0.89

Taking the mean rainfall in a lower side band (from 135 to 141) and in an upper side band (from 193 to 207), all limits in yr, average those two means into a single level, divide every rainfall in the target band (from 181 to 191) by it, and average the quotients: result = 1.08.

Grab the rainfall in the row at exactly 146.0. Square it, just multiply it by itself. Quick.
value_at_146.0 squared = 1421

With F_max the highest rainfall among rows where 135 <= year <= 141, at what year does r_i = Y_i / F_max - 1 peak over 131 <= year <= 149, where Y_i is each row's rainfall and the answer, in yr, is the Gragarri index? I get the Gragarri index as 148.0 yr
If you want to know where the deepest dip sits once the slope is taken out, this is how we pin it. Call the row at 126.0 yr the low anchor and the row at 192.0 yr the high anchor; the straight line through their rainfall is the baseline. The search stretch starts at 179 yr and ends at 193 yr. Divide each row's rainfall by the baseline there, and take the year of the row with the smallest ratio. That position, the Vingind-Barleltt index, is 192.0 yr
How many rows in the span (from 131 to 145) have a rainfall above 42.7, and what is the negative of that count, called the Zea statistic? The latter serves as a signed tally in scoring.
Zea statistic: 0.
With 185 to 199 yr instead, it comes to -3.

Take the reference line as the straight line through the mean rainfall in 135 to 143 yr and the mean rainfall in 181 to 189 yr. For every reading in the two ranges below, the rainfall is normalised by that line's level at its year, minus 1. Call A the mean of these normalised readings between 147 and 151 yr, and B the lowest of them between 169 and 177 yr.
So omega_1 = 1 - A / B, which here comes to 0.29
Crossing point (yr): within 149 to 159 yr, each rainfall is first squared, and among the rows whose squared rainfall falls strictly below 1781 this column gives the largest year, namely 154.0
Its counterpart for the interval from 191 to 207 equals 206.0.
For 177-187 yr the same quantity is 186.0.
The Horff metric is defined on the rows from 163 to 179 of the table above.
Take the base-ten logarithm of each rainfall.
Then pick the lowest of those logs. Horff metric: 1.64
